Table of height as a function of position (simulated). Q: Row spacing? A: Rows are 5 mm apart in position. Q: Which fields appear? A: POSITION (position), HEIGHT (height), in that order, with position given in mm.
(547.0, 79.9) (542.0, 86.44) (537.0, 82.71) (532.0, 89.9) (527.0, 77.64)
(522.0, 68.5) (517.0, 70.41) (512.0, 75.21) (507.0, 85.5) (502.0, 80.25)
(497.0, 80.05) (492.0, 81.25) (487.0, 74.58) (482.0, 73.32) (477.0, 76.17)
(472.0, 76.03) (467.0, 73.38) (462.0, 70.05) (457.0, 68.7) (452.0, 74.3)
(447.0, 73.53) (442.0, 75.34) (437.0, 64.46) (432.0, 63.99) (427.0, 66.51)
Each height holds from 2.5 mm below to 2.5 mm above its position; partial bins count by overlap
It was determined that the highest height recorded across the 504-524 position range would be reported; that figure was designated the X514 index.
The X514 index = 85.5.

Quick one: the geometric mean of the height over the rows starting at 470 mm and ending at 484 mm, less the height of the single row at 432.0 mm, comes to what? 11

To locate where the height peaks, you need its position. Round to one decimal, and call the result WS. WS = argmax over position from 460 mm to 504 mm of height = 492.0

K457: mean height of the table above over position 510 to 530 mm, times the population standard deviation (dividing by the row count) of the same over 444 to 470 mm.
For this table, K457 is 161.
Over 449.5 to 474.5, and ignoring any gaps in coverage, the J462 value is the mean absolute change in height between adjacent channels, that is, 3.2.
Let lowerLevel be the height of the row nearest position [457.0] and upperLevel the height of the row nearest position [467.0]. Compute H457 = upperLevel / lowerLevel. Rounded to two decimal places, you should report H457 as 1.07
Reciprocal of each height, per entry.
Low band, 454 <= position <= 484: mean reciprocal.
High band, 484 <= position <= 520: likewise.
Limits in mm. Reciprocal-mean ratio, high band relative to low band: 0.94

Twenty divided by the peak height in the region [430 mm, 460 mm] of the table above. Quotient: 0.265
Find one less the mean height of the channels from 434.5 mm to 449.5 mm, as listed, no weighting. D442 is -70.1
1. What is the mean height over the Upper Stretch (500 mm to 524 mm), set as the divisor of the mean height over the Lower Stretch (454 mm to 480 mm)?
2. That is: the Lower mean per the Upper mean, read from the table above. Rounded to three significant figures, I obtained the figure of 0.959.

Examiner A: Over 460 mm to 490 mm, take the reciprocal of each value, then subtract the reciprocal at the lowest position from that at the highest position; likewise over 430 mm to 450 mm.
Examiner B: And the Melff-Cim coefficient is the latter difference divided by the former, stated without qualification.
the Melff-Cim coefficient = 2.3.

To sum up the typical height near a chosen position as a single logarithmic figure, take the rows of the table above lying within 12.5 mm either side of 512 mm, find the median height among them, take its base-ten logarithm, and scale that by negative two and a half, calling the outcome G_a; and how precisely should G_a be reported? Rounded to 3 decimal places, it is -4.691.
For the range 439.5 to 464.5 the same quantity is -4.666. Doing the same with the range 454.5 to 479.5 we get -4.664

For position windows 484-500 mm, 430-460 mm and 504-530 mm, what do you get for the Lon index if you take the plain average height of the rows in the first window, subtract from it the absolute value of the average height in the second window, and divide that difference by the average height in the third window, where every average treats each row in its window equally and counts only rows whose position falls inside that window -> 0.11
